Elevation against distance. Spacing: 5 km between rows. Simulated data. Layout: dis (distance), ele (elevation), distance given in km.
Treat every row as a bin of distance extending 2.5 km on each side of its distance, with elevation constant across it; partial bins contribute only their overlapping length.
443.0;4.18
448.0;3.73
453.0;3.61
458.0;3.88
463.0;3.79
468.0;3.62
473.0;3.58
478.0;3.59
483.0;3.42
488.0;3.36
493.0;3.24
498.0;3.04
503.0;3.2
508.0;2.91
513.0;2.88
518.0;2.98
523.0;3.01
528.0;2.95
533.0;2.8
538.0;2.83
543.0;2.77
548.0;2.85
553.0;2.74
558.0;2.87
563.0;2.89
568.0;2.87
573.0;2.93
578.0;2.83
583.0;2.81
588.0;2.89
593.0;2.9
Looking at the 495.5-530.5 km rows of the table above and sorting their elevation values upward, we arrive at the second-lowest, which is 2.91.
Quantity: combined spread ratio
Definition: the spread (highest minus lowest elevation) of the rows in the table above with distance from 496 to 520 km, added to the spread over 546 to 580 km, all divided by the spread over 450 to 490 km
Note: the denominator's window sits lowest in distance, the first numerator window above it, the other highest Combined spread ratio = 1.0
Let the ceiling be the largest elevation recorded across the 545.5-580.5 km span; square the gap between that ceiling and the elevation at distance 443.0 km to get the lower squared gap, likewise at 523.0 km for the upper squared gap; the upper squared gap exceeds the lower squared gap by -1.6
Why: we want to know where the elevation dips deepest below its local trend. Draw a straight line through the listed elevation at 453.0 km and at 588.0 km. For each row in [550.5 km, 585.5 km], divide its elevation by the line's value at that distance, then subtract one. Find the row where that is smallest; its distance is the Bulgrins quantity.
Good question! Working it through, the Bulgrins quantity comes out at 553.0 km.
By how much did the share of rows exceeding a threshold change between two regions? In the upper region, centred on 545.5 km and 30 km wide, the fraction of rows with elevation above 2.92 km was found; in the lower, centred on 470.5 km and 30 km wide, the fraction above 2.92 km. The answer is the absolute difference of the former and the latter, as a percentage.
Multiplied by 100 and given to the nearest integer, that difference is 100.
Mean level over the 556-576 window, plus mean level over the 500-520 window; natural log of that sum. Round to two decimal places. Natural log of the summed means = 1.77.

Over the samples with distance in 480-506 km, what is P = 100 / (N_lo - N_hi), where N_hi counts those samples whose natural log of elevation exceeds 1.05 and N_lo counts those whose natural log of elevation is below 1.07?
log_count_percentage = -20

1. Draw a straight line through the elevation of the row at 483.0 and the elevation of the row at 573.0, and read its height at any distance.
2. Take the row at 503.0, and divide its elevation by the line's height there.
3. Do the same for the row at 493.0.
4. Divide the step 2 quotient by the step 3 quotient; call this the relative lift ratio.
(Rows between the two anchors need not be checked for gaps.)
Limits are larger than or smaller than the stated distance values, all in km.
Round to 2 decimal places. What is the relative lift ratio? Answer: 1.00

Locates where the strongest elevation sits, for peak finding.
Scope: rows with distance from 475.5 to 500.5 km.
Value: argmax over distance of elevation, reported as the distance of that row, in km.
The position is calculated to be 478.0 km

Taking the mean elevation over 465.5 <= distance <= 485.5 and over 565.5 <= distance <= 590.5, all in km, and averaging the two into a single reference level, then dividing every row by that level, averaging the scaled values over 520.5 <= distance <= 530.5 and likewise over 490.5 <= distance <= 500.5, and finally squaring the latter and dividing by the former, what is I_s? 1.03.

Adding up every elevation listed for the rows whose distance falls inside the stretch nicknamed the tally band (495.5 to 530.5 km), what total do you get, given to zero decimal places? 21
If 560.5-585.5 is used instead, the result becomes 14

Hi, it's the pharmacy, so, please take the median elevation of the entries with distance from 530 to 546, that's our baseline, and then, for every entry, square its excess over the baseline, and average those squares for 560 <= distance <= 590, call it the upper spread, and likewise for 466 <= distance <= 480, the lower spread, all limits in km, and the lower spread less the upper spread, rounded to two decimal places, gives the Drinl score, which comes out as 0.63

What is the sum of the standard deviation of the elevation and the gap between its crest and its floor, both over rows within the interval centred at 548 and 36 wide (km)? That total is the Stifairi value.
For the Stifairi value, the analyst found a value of 0.20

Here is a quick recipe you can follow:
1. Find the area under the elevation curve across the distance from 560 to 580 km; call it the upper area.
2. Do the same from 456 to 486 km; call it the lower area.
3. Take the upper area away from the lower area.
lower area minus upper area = 52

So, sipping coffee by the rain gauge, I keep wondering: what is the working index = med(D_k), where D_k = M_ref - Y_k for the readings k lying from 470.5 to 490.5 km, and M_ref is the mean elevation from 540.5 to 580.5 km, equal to -0.66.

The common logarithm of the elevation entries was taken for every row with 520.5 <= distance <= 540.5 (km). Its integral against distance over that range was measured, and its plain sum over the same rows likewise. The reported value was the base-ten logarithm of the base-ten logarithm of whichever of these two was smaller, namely -0.57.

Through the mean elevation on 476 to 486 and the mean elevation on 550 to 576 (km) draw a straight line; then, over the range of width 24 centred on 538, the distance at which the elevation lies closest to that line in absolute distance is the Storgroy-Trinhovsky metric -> 548.0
